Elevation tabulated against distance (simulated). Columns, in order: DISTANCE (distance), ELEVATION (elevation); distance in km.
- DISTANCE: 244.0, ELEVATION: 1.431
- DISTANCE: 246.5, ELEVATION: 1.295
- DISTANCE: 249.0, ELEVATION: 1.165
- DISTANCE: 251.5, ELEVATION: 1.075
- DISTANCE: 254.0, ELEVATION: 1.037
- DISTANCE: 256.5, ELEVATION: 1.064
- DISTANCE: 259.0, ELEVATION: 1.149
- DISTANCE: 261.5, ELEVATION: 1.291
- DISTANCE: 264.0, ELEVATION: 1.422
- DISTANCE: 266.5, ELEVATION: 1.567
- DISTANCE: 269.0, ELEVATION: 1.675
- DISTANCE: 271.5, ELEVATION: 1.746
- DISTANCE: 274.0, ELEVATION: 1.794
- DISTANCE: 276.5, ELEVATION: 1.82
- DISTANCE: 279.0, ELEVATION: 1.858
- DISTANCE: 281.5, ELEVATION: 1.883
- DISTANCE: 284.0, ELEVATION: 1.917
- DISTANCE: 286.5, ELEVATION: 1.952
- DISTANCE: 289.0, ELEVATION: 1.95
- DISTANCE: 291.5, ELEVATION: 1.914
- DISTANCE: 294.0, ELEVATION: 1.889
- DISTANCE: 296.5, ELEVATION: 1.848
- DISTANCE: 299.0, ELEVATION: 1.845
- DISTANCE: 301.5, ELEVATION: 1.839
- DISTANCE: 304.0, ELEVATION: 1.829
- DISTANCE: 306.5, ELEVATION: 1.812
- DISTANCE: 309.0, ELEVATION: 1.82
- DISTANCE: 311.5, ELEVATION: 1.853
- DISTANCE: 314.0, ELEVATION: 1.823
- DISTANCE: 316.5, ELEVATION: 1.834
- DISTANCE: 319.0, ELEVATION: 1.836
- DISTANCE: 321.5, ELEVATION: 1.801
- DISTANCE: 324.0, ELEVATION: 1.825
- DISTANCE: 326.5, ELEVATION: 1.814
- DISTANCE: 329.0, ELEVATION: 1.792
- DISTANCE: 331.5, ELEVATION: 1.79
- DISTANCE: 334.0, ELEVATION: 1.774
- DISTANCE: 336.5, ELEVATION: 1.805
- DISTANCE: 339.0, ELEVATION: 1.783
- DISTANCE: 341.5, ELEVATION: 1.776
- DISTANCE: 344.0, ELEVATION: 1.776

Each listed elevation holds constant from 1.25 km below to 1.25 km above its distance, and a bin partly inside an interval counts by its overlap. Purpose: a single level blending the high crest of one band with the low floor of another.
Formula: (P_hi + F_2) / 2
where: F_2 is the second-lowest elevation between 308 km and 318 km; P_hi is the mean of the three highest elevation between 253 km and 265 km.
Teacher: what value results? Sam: 1.56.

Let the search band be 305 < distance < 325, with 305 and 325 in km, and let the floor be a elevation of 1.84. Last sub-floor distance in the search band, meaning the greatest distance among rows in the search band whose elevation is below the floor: 324.0 km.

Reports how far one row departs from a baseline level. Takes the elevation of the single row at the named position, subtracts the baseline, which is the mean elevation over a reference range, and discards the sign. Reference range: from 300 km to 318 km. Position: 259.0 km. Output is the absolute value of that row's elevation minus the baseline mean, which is 0.681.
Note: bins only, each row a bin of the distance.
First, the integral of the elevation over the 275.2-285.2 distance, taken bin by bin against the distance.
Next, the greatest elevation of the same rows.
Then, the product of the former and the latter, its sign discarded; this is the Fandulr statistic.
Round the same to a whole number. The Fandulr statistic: 36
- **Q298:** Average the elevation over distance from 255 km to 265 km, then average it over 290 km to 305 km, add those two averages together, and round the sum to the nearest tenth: 3.1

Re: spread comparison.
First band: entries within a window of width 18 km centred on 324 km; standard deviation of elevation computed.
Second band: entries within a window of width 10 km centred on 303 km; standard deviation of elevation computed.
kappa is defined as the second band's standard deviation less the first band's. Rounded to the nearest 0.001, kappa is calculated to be -0.005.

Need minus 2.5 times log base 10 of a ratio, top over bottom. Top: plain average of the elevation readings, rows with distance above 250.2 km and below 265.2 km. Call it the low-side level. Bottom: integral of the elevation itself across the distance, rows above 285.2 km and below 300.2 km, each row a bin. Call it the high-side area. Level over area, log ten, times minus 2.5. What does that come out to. 3.46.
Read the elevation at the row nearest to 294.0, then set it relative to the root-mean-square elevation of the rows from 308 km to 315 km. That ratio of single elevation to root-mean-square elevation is 1.03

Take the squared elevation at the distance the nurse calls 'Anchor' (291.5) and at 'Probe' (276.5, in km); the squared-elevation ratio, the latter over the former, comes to 0.90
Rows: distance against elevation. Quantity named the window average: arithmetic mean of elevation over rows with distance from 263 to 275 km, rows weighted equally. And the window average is 1.64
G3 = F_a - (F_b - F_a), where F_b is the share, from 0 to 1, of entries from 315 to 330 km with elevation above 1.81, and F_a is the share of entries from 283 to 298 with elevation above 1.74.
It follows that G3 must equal 1.3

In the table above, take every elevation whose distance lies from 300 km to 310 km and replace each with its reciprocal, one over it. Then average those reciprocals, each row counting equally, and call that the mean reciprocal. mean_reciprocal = 0.548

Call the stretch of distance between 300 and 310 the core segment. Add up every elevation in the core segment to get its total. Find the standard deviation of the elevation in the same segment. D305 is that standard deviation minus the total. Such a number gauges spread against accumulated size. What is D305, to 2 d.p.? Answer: -7.29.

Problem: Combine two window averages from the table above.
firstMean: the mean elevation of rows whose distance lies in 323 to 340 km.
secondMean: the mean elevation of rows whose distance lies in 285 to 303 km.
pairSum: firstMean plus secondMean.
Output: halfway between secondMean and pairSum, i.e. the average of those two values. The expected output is 2.79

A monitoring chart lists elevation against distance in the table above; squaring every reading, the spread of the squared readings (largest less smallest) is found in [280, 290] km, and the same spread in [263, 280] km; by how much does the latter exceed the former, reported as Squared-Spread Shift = 1.2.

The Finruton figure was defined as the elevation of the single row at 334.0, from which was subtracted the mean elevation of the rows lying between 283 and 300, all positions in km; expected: -0.13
